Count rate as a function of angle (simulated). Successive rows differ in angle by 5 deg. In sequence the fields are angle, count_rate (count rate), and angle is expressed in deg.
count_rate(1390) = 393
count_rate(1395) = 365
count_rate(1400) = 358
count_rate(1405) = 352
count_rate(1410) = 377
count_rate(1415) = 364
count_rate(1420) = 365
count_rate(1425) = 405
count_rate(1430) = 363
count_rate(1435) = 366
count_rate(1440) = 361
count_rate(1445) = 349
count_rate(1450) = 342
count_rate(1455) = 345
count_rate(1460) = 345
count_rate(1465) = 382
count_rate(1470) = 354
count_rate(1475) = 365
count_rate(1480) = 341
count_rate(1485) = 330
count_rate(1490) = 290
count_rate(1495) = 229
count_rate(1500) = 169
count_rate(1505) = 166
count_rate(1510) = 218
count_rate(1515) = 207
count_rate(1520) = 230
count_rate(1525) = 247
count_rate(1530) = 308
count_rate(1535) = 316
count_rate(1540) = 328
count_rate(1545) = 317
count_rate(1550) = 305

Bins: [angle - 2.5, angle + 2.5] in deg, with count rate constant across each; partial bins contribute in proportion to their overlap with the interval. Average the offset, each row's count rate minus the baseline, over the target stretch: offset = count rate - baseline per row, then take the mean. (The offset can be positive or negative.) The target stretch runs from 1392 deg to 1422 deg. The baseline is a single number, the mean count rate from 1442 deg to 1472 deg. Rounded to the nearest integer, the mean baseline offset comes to 11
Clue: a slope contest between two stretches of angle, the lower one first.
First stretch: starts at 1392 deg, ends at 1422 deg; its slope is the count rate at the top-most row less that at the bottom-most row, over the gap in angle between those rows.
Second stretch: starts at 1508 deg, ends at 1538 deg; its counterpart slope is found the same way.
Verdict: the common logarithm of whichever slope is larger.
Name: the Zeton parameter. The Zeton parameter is 0.6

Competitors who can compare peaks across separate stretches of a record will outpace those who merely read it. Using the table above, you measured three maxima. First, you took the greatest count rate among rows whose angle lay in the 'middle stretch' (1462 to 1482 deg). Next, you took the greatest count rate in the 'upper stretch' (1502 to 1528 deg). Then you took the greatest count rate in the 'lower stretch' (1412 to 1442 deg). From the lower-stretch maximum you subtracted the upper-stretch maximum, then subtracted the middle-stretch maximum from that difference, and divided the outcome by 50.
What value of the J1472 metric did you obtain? -4.5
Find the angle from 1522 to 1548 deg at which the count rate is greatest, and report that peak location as 1540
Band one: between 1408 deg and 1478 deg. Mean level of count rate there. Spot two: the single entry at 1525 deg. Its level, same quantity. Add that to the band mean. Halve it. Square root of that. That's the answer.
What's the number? 17.5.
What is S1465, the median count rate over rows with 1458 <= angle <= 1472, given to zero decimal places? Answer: 354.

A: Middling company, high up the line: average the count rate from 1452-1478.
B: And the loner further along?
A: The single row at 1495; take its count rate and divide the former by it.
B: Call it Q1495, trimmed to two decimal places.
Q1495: 1.56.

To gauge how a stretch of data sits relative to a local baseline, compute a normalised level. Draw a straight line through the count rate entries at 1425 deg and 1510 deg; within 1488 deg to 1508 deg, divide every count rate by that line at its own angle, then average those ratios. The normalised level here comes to 0.86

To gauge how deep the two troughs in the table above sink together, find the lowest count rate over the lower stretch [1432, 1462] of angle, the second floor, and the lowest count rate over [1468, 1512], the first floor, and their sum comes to 508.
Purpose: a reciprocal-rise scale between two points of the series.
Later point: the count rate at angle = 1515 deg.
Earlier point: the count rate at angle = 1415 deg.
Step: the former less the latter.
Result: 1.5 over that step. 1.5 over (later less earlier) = -0.010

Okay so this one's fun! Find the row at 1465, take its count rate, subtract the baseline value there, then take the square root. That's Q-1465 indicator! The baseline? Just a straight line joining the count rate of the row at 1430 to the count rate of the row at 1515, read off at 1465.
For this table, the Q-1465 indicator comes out 9.1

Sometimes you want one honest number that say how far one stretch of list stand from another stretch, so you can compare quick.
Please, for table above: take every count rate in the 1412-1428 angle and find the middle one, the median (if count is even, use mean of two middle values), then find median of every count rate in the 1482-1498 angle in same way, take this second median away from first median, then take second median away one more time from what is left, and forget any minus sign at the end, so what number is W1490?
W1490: 215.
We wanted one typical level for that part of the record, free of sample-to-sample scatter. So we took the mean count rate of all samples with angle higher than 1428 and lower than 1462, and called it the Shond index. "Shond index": 353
